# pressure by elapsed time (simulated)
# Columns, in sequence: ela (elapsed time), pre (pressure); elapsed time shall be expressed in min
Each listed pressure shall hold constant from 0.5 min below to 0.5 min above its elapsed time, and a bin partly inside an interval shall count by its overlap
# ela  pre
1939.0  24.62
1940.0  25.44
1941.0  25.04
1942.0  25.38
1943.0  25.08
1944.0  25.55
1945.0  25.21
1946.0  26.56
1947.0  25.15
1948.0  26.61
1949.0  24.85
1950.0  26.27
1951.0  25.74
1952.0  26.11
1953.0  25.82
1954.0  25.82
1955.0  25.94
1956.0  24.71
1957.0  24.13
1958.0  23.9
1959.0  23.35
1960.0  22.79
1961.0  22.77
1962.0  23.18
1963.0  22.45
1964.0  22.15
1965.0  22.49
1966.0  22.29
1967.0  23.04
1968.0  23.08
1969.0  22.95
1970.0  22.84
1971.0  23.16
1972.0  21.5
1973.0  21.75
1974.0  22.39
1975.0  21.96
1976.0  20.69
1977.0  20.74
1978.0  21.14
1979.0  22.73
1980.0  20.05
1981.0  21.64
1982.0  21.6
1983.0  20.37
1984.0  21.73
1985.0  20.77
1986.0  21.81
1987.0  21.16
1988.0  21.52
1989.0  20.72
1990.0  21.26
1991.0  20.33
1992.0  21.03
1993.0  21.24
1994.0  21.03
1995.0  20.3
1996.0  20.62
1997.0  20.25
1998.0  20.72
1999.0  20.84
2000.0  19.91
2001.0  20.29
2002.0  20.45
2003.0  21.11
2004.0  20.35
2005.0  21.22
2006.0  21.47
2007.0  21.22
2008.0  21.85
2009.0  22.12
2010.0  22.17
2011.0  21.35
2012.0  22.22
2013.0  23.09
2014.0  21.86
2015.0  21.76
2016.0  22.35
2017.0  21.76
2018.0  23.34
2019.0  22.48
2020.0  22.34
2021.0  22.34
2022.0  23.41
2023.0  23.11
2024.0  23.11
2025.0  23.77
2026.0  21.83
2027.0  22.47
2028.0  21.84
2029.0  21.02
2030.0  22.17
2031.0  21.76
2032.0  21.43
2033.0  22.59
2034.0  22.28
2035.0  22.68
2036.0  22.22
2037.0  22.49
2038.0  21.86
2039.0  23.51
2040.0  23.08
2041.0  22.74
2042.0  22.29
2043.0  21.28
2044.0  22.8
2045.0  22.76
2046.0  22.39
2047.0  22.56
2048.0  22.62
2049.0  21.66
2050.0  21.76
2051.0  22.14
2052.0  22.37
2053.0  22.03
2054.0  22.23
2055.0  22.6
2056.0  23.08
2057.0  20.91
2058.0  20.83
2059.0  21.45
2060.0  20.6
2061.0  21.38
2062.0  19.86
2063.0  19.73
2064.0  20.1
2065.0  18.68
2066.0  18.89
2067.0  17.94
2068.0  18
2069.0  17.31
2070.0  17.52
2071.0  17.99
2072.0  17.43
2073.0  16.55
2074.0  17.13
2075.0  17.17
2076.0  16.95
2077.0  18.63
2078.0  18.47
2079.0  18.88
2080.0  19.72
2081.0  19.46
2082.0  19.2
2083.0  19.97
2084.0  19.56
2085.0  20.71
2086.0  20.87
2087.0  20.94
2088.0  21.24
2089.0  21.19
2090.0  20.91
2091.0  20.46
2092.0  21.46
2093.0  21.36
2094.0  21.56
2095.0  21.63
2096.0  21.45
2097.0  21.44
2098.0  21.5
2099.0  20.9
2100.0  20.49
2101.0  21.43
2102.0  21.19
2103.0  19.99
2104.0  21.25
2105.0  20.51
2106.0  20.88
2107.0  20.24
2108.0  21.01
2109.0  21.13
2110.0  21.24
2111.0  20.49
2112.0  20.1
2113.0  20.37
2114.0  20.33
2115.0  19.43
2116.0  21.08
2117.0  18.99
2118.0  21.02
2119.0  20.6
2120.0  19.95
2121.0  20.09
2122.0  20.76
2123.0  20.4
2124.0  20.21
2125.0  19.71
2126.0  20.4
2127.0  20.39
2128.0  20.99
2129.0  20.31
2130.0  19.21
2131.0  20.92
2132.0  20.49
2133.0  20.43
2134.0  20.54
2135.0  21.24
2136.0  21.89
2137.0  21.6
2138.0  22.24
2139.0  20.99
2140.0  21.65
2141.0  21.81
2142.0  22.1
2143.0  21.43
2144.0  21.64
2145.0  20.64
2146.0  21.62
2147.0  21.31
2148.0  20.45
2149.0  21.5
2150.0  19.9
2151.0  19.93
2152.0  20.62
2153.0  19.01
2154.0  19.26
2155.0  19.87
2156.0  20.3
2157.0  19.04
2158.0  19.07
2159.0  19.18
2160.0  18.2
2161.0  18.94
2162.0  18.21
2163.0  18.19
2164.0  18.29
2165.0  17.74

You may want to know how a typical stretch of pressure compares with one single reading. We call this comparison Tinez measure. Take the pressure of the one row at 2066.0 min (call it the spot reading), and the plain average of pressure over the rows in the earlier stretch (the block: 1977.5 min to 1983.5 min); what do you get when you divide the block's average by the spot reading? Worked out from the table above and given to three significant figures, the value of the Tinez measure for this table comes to 1.13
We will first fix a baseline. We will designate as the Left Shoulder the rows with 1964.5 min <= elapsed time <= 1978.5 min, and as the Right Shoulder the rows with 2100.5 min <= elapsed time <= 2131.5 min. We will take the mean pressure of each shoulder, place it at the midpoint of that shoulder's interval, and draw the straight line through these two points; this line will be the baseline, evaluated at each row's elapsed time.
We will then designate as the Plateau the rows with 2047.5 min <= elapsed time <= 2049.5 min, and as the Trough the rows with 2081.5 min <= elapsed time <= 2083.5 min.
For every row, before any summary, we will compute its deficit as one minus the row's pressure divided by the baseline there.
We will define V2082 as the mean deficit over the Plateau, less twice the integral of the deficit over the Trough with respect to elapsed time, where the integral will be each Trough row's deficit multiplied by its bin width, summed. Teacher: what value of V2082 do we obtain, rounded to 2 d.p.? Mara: -0.29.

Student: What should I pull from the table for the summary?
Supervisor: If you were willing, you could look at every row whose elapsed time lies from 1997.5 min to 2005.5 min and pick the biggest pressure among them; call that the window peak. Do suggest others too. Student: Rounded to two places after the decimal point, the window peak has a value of 21.22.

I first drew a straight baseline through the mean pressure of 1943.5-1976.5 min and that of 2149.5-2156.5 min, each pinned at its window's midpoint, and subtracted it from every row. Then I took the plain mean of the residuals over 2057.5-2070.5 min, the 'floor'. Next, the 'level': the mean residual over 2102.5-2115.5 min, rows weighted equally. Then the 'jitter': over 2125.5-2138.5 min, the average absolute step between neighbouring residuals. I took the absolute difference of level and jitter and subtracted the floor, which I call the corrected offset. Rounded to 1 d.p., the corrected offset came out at 3.1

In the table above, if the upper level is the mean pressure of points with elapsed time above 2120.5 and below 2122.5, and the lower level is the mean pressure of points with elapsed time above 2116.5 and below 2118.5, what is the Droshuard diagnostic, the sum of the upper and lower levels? 40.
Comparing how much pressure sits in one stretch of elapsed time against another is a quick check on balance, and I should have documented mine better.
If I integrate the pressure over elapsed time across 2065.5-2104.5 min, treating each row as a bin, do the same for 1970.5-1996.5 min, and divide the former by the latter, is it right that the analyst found 1.4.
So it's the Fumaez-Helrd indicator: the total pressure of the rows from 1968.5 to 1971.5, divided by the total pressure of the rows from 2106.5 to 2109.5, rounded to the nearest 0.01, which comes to 1.11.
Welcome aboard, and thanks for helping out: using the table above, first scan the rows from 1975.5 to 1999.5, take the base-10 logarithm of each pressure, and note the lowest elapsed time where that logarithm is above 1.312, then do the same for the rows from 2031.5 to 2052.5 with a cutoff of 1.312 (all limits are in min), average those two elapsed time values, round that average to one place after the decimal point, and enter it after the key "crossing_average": 2004.0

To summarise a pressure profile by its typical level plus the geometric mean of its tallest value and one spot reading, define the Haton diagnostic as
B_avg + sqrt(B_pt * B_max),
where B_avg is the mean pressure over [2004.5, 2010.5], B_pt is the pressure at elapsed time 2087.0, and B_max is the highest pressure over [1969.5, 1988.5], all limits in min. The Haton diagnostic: 43.7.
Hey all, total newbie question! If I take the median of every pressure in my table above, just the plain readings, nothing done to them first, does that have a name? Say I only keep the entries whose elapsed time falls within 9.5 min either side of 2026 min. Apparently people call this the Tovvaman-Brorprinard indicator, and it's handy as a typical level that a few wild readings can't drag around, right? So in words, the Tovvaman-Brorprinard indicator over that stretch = 22.3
